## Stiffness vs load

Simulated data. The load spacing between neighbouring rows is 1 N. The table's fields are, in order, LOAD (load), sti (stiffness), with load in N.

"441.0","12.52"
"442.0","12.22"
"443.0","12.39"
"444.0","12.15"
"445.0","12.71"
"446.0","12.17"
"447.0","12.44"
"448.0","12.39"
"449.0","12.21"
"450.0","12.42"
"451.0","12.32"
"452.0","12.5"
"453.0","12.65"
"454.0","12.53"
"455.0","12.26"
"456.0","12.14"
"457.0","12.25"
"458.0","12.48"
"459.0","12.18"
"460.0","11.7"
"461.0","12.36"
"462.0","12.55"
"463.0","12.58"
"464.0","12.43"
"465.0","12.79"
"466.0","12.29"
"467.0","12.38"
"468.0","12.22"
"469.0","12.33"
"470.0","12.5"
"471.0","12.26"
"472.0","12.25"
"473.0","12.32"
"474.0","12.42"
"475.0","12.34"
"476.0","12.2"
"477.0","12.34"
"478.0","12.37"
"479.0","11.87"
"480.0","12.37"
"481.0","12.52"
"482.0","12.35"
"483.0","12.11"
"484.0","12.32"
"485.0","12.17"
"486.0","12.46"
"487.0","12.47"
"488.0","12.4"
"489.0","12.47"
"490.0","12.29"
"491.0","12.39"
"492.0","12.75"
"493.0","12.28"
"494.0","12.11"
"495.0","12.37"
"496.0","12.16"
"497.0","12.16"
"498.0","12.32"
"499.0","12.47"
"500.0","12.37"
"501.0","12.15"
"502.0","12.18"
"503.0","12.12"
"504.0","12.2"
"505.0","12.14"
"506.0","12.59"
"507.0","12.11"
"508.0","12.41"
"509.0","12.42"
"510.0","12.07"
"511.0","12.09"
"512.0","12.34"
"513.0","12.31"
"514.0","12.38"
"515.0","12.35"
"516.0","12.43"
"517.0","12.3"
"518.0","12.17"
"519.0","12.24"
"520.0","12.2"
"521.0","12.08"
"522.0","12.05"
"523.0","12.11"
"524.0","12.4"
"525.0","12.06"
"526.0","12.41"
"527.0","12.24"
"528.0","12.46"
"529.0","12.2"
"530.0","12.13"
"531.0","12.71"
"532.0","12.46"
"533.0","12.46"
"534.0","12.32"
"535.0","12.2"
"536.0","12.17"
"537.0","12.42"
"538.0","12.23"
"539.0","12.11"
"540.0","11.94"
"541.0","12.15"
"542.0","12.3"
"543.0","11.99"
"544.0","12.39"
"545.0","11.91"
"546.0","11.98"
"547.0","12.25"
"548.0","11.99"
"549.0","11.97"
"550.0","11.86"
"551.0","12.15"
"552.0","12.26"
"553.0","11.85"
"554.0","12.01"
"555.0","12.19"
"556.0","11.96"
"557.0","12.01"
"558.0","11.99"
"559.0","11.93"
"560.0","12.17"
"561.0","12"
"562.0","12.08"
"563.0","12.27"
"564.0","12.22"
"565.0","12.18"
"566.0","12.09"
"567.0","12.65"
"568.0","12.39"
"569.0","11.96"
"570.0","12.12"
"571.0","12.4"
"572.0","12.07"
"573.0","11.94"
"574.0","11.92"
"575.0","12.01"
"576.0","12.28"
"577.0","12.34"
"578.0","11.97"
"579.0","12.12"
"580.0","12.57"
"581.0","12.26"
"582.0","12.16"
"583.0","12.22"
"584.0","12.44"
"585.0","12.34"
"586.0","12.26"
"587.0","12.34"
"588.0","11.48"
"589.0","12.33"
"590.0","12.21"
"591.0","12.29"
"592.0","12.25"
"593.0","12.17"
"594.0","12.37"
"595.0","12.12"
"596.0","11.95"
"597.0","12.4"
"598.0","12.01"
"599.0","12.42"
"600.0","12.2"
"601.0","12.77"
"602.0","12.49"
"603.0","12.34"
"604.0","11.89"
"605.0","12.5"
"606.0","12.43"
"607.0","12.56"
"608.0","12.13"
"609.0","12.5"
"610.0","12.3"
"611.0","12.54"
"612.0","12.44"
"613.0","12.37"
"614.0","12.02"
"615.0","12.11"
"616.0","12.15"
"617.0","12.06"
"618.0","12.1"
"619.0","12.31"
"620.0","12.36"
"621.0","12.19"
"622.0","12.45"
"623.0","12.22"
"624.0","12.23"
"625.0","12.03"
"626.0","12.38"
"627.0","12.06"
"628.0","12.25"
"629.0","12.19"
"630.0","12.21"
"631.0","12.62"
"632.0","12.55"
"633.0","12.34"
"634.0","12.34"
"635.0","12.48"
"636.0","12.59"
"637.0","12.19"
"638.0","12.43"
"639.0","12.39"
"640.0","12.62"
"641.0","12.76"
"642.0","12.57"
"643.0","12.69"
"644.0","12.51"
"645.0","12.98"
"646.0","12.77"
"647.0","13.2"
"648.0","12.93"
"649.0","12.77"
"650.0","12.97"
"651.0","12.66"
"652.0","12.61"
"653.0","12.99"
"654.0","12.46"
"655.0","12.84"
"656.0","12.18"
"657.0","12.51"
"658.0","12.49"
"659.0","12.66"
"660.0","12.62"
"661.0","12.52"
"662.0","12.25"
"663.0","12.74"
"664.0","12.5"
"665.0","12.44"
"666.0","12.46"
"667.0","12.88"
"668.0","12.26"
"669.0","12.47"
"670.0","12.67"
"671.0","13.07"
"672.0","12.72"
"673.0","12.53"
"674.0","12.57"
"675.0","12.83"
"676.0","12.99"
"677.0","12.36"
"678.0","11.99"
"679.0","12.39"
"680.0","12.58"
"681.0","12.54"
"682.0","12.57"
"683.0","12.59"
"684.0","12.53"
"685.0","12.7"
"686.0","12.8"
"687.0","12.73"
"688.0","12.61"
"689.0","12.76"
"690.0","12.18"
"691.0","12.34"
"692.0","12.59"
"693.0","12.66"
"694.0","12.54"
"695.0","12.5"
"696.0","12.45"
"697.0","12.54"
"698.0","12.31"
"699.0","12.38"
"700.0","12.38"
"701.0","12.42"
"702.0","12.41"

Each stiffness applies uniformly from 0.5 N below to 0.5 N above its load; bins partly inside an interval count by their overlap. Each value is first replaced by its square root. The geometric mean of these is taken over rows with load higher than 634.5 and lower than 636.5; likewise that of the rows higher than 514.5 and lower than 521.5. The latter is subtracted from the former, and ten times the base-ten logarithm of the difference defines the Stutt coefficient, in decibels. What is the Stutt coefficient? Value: -14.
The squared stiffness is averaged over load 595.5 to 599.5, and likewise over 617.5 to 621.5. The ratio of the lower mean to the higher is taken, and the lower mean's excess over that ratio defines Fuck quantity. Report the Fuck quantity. 148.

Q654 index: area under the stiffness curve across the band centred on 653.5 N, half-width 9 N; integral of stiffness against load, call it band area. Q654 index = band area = 228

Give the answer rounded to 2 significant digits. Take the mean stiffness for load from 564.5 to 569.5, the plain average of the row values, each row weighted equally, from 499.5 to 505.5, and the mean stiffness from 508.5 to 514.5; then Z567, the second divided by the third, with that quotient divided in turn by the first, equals 0.081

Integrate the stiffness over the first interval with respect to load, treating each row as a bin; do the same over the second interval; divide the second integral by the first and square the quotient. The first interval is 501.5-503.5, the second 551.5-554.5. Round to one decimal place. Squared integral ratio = 2.2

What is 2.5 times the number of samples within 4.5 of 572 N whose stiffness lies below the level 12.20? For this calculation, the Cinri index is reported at 15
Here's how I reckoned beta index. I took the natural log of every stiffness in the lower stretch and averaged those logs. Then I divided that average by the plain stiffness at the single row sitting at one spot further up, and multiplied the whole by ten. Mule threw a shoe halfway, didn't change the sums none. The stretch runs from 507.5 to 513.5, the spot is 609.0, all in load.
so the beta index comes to 2.006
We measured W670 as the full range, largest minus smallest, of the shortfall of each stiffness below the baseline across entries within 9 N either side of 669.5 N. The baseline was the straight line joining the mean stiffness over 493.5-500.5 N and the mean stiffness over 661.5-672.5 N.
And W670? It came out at 1.1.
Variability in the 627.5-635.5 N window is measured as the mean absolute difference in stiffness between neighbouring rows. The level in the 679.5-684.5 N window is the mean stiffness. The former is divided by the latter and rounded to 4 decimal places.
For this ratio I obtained 0.0103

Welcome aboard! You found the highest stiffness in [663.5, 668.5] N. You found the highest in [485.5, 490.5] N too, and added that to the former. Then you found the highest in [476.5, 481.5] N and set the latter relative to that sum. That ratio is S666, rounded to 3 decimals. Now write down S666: 0.494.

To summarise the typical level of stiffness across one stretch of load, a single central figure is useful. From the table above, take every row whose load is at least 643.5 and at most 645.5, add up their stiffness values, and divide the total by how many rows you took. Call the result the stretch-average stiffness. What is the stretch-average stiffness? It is 12.7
